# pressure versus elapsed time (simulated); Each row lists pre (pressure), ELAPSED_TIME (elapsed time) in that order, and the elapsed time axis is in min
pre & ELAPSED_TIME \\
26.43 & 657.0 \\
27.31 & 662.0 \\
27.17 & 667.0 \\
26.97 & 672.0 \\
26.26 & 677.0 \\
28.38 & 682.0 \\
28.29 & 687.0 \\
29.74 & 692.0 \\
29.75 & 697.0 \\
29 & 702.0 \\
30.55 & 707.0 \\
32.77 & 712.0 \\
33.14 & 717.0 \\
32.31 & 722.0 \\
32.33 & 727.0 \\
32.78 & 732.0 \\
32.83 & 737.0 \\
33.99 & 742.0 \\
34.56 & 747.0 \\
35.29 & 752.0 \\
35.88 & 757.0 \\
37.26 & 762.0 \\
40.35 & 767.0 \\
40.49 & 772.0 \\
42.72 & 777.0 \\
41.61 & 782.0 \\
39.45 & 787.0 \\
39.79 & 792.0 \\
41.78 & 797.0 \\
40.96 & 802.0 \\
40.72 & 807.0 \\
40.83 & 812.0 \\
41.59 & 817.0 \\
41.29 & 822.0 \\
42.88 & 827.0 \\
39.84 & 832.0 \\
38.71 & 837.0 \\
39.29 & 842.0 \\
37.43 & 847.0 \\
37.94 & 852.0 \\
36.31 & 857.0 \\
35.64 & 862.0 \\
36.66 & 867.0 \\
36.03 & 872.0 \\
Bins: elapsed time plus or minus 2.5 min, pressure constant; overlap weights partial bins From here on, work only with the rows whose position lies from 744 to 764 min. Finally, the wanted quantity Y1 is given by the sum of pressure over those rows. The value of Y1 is 143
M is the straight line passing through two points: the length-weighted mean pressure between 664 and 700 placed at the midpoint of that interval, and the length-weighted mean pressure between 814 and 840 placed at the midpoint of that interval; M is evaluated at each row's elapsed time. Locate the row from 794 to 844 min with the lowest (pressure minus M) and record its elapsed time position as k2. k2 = 837.0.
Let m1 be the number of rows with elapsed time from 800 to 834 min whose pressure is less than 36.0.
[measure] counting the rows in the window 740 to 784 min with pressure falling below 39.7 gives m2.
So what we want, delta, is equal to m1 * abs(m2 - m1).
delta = 0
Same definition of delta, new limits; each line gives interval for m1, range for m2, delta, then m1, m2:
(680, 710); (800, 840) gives 30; 6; 1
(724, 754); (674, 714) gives 12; 6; 8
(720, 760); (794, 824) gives 64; 8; 0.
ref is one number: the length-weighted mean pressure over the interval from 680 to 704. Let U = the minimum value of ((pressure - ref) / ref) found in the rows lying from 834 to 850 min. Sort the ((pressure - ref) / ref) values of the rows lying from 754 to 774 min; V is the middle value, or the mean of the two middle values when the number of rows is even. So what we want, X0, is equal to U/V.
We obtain 0.9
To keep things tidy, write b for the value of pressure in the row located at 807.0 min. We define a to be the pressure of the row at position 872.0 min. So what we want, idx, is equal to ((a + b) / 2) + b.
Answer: 79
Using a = 36.03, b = 40.72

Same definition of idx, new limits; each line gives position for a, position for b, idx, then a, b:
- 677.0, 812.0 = 74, 26.26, 40.83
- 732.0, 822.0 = 78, 32.78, 41.29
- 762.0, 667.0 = 59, 37.26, 27.17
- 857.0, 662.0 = 59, 36.31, 27.31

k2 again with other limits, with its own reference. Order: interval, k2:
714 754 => 737.0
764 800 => 792.0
